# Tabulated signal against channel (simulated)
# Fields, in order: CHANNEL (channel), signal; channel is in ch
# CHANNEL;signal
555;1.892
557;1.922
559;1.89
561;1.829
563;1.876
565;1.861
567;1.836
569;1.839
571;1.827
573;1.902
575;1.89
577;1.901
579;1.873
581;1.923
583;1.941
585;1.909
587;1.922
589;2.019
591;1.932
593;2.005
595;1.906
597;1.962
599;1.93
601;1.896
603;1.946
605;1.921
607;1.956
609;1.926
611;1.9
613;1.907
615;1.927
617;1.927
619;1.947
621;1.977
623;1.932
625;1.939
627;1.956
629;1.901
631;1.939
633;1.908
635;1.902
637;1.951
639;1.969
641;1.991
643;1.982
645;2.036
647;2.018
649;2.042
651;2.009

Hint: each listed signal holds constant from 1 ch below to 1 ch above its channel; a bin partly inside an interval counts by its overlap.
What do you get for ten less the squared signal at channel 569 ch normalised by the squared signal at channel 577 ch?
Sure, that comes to 9.06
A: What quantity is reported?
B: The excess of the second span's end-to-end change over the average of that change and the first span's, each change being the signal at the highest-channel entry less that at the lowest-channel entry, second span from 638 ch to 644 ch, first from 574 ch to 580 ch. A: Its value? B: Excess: 0.015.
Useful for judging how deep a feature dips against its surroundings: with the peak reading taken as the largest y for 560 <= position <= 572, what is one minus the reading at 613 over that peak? -0.017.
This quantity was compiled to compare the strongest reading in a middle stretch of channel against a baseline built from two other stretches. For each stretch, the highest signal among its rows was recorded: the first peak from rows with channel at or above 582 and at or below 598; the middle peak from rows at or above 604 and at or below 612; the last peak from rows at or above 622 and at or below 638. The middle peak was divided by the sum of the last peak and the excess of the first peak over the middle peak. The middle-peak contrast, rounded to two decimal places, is 0.97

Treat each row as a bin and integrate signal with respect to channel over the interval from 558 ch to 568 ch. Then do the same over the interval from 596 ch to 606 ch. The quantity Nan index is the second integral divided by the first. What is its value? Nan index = 1.04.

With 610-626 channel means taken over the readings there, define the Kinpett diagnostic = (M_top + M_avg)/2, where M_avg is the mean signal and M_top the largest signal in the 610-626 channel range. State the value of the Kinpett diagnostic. 1.95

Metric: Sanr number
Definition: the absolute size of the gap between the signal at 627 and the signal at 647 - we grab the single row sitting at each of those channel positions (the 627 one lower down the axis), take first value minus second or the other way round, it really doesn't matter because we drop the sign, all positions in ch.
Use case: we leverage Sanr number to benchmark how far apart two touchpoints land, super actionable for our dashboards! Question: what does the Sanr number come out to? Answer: 0.062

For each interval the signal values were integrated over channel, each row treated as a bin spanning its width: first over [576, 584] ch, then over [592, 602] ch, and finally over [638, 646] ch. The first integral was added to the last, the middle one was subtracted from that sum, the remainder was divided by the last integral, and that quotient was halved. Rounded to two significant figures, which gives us 0.37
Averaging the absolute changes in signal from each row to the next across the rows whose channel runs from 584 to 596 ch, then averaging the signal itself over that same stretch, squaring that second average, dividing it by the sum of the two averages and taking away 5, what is -3.122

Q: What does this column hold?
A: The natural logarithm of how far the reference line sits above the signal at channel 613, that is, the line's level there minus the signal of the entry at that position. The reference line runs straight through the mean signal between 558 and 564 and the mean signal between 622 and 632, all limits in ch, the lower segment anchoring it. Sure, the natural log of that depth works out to -4.4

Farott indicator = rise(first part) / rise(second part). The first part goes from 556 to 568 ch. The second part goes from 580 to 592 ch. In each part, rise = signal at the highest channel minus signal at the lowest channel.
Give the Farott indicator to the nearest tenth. -9.6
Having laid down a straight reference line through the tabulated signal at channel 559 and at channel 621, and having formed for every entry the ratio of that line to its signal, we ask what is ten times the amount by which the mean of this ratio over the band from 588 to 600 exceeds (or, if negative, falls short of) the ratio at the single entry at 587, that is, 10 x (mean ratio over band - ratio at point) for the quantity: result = -0.13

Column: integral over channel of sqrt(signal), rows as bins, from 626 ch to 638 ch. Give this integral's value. 16.7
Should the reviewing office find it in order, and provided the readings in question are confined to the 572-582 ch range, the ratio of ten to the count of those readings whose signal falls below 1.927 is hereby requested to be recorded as 2.0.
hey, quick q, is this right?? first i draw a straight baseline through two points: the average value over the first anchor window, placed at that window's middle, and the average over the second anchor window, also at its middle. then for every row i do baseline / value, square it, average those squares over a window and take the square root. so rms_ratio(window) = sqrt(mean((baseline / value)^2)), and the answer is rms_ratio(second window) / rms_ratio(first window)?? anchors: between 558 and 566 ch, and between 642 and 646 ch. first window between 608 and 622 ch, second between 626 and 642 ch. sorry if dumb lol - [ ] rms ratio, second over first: 1.01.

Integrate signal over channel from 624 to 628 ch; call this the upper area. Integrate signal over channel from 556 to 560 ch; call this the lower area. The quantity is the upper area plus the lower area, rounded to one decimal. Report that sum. 15.4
